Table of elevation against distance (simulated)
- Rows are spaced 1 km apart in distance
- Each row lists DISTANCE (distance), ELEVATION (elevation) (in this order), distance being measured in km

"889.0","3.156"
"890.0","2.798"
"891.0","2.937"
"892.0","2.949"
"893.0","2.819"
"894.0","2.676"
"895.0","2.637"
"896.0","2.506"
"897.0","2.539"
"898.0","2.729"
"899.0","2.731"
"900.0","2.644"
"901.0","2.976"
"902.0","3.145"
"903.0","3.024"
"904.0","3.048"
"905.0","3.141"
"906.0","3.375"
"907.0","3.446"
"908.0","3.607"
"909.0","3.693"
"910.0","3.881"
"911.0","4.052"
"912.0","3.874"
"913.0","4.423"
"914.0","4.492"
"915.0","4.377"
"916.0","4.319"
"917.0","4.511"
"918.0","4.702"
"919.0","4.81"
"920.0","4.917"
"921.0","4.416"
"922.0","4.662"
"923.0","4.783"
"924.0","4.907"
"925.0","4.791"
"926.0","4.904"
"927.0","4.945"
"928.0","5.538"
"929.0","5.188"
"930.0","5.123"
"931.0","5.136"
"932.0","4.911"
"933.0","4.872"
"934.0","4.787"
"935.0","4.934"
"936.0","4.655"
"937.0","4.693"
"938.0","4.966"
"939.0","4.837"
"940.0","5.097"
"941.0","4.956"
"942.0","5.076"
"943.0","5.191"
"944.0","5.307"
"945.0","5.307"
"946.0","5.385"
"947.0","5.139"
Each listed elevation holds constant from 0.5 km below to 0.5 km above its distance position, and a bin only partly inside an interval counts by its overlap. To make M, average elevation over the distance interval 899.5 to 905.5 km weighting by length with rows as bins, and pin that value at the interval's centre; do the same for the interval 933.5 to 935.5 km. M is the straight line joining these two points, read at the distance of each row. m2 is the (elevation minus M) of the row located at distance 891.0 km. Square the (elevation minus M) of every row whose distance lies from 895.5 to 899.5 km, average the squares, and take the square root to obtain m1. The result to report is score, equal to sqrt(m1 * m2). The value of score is 0.2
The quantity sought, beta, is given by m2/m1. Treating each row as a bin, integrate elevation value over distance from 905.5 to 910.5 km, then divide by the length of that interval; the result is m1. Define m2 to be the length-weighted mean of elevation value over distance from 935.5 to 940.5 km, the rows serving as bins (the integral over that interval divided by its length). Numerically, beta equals 1.3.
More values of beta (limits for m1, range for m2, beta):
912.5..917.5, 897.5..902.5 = 0.6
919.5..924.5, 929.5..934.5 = 1.0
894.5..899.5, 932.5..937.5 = 1.8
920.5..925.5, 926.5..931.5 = 1.1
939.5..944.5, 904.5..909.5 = 0.7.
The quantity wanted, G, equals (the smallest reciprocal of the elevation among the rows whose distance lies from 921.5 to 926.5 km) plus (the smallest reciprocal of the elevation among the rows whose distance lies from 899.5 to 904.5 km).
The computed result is 0.52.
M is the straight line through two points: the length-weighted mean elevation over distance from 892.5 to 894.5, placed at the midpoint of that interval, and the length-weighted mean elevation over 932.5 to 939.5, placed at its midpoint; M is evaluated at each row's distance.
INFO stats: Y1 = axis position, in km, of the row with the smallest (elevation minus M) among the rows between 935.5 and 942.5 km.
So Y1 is 937.0 km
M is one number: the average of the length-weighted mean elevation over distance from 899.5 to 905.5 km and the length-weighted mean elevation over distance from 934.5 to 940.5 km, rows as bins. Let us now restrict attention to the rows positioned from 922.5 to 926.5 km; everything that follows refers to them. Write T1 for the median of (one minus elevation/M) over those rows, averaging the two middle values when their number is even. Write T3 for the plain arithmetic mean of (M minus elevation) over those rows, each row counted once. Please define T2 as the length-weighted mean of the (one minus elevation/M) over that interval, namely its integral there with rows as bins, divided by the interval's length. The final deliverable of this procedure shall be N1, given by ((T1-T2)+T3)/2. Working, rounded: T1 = -0.23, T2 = -0.23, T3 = -0.9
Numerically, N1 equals -0.46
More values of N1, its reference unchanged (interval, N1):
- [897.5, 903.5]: 0.53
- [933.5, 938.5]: -0.44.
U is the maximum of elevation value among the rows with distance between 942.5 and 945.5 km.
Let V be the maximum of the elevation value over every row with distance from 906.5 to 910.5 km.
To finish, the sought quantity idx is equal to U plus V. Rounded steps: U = 5.307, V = 3.881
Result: 9.2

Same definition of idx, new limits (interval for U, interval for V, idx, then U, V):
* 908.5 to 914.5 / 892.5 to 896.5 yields 7.3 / 4.492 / 2.819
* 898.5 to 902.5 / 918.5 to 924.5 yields 8.1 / 3.145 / 4.917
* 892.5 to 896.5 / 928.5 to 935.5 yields 8.0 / 2.819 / 5.188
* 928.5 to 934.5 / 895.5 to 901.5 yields 8.2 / 5.188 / 2.976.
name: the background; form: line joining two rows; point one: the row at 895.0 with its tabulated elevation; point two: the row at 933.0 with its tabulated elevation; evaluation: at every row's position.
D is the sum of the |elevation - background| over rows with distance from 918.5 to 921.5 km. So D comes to 1.8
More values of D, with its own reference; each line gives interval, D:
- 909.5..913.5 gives 1.8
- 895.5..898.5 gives 0.5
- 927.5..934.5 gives 2.6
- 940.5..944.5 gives 1.2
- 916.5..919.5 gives 2.1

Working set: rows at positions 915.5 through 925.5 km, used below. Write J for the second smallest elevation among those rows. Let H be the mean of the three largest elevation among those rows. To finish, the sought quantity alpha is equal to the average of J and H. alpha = 4.6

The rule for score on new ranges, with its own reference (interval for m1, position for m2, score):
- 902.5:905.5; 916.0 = 0.1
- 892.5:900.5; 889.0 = 0.4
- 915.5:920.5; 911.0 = 0.7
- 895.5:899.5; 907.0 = 0.1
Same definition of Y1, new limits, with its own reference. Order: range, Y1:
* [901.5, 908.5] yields 904.0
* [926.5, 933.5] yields 933.0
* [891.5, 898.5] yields 897.0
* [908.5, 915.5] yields 909.0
